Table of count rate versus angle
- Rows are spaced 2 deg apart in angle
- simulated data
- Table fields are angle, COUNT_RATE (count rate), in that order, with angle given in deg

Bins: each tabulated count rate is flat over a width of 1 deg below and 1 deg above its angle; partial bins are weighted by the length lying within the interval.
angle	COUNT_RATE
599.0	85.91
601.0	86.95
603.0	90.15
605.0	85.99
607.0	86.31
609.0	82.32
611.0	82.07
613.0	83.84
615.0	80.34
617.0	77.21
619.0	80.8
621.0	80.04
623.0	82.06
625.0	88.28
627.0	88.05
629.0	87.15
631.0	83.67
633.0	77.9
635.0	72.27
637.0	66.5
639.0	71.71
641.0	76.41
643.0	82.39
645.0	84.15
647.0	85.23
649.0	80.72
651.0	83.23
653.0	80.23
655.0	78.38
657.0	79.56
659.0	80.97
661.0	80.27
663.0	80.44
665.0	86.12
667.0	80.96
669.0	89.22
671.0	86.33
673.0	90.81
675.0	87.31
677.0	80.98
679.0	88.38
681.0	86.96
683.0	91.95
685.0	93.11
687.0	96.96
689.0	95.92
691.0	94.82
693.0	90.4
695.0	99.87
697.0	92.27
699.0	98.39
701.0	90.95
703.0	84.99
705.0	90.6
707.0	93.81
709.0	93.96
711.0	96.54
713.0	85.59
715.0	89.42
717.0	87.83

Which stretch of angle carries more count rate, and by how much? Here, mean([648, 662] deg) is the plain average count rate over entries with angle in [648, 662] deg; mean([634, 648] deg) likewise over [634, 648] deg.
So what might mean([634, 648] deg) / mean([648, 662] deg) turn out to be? 0.96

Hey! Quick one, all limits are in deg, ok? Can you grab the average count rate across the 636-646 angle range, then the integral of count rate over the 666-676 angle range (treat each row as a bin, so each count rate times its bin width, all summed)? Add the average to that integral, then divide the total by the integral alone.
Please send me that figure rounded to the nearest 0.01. 1.09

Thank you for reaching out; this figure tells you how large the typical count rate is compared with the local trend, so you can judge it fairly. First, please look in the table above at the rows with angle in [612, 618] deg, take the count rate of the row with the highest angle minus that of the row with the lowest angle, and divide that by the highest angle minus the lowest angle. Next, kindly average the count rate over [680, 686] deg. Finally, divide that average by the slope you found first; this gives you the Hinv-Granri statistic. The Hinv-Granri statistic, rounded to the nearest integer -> -55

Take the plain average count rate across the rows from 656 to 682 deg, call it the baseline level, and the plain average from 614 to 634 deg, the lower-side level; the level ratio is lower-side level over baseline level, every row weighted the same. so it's 0.98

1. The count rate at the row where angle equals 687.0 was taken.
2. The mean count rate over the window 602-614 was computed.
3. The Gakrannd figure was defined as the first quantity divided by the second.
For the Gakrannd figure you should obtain 1.139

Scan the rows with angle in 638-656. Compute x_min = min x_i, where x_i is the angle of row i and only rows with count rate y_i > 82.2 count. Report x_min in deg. 643.0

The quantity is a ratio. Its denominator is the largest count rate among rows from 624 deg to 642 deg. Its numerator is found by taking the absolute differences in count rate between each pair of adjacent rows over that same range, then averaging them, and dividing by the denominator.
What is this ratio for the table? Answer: 0.045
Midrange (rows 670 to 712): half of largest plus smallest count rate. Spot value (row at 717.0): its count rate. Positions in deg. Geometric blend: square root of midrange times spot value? 89.1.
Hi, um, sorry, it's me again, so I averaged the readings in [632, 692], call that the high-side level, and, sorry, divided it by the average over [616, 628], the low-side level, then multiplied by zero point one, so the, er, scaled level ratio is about 0.101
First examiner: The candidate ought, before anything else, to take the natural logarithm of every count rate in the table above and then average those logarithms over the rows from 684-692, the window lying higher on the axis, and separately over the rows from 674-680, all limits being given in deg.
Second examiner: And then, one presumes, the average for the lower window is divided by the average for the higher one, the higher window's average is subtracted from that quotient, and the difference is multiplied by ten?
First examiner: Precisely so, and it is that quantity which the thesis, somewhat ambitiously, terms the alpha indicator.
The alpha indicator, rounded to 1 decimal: -35.8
